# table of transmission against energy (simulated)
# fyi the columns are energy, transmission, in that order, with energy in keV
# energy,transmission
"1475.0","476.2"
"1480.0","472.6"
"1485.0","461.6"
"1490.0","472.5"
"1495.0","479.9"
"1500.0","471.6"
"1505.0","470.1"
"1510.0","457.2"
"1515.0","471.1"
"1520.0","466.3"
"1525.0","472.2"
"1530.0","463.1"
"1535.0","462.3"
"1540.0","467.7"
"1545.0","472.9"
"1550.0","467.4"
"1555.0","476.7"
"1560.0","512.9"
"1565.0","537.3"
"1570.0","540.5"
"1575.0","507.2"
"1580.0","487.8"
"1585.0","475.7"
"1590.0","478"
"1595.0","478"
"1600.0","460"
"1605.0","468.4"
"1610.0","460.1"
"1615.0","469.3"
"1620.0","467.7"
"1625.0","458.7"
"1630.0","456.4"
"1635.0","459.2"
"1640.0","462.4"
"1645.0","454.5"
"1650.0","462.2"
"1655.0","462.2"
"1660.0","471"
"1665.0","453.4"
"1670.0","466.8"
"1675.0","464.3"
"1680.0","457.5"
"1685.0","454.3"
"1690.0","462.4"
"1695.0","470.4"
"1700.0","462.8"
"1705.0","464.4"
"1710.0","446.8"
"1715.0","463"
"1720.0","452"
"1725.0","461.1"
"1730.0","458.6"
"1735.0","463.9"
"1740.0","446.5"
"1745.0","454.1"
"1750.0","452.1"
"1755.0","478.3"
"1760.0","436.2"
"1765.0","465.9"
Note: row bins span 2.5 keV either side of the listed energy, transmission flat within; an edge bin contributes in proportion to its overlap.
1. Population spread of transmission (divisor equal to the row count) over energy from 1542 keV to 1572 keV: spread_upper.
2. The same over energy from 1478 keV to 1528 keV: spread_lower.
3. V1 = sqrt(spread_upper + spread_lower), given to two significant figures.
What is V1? 6.0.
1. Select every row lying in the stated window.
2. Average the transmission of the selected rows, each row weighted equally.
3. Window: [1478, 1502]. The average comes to 472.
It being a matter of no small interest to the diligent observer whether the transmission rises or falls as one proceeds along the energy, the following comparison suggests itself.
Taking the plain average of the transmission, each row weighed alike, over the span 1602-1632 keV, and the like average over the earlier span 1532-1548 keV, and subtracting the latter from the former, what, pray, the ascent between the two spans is -4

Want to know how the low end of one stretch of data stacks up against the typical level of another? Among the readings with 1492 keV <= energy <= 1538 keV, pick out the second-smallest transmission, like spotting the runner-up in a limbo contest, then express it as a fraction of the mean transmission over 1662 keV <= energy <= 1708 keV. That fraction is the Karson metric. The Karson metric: 1.00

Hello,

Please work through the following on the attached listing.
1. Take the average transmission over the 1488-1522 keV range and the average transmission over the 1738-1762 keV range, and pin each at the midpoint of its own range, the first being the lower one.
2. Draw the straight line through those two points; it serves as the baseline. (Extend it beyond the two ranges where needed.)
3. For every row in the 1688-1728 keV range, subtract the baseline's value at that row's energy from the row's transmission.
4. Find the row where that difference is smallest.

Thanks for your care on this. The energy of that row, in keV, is 1710.0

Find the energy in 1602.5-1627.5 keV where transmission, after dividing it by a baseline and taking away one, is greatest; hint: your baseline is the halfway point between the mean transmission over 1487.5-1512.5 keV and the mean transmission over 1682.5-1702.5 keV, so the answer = 1615.0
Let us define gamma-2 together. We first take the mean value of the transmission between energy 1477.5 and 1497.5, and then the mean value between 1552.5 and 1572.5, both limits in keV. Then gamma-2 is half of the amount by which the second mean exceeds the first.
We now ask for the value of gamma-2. 23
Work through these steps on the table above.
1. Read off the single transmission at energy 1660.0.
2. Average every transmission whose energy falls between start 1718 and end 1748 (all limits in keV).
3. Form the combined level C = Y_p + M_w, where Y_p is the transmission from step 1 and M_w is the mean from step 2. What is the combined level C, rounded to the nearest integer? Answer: 927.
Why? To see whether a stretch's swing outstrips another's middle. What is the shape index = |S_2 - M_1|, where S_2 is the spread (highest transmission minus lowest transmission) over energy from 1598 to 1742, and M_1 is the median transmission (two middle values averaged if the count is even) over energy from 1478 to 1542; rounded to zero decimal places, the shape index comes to 446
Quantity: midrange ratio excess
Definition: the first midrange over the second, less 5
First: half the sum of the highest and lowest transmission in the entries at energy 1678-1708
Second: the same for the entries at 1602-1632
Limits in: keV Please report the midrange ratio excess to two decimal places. -4.00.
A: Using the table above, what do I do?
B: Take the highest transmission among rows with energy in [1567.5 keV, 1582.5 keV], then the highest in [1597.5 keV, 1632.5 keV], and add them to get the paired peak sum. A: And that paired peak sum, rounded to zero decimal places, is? 1010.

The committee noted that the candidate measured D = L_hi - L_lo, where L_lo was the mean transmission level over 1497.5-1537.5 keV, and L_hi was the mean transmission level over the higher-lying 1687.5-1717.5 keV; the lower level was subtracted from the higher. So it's -5.1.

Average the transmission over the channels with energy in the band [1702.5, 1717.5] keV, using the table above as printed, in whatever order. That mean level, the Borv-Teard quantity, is 458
